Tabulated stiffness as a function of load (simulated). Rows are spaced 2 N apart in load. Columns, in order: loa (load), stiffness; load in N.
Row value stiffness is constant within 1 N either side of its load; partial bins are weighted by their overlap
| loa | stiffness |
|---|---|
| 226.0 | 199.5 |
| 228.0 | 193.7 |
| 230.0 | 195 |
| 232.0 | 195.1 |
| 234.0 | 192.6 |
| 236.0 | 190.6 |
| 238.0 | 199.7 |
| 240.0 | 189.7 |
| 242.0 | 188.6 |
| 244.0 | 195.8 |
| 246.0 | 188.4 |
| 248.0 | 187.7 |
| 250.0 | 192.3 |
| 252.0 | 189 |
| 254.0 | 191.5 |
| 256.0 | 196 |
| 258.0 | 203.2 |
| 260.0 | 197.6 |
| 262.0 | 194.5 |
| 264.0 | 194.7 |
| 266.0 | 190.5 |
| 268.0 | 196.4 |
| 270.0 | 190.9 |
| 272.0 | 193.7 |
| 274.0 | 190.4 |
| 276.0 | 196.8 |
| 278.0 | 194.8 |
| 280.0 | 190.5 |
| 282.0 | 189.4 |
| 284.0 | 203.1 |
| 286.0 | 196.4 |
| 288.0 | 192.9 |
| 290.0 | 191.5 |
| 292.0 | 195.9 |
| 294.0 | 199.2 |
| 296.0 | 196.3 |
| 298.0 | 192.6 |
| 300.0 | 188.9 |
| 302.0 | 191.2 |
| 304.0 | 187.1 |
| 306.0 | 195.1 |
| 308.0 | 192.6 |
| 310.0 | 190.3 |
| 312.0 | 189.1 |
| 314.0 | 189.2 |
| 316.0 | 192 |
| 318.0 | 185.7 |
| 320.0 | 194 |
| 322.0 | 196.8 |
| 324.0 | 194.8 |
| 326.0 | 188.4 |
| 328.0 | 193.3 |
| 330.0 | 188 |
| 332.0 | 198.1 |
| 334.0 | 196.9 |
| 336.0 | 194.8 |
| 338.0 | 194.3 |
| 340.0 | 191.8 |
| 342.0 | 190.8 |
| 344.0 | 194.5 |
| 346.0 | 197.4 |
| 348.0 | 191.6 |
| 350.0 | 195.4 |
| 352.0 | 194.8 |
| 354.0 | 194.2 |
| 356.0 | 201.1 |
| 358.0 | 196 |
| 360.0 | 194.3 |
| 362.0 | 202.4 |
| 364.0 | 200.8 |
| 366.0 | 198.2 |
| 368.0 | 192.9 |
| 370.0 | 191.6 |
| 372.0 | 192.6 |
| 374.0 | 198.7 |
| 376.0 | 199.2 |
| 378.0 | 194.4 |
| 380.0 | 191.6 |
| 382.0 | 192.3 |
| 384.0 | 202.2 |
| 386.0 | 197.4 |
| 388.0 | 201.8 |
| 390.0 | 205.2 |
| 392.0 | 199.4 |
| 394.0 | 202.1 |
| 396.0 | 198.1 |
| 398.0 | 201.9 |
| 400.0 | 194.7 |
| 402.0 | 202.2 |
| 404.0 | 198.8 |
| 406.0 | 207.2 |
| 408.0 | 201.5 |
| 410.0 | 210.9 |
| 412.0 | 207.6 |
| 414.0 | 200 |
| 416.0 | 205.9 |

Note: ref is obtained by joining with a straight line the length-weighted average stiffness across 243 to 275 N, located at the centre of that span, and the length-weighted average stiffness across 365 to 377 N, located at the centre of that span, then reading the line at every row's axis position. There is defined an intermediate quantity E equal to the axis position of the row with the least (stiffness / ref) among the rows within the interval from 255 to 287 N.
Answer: 282.0 N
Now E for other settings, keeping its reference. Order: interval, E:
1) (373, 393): 380.0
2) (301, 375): 318.0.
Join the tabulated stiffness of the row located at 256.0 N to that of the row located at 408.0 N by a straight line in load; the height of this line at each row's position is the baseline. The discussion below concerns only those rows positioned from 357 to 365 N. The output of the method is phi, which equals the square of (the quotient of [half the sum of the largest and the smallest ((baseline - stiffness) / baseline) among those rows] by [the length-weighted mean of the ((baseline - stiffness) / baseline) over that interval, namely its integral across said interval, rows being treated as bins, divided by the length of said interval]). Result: 1.0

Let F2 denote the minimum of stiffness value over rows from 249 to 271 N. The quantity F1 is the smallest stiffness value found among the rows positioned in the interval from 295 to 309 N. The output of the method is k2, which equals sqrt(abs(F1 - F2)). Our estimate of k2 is 1.4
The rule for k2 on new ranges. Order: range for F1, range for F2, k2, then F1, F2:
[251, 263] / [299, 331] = 1.8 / 189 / 185.7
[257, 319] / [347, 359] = 2.4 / 185.7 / 191.6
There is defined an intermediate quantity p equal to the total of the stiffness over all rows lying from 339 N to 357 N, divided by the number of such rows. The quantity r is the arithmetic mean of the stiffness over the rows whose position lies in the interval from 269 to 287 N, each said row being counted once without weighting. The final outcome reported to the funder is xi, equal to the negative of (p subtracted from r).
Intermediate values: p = 194.6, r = 194.0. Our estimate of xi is 1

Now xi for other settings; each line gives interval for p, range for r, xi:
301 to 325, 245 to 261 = -2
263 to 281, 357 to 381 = -3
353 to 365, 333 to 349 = 4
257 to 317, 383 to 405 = -7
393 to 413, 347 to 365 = 6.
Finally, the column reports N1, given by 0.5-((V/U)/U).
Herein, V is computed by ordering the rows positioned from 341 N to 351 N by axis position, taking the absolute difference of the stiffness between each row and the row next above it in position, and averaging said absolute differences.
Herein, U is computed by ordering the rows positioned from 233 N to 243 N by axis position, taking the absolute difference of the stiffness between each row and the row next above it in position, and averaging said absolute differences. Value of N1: 0.37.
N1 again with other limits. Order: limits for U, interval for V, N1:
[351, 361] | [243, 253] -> 0.19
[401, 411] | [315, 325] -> 0.39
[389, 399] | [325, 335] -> 0.18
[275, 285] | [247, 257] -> 0.37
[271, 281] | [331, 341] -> 0.40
